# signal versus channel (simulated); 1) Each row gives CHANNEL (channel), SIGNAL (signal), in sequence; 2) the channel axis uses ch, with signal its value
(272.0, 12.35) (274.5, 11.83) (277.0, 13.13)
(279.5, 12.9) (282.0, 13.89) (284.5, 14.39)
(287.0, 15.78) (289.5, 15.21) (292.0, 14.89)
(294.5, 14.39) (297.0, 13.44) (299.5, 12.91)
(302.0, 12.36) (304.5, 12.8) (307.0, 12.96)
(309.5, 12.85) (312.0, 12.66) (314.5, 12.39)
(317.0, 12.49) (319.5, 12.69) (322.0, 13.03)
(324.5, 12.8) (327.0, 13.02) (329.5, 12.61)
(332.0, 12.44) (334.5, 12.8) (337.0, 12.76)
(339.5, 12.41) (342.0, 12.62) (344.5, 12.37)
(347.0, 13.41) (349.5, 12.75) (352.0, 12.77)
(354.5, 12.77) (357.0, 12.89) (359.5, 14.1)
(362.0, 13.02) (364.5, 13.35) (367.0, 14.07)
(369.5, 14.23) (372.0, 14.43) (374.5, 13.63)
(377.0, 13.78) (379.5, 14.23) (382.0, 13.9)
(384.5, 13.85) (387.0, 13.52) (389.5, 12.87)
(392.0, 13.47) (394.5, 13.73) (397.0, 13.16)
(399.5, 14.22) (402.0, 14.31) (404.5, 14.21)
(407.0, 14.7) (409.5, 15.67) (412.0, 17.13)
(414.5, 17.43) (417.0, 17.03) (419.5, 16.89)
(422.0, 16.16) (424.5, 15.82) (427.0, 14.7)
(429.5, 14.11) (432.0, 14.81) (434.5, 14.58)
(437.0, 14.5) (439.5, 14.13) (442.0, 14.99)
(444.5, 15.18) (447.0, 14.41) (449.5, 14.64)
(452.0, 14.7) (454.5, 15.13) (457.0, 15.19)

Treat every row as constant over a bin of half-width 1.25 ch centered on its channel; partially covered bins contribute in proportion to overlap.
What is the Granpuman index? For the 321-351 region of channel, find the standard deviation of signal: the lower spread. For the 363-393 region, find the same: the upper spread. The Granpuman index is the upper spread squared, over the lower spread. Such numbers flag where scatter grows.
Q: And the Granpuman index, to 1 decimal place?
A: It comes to 0.6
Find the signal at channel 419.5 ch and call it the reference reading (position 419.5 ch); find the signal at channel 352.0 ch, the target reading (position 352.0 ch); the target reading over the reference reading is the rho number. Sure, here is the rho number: 0.76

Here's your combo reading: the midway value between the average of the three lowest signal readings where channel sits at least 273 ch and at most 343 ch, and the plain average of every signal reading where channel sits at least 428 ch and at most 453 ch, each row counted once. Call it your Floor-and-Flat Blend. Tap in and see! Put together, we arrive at 13.4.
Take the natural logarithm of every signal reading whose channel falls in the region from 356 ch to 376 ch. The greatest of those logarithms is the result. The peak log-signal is 2.67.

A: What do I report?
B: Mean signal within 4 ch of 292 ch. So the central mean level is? 14.8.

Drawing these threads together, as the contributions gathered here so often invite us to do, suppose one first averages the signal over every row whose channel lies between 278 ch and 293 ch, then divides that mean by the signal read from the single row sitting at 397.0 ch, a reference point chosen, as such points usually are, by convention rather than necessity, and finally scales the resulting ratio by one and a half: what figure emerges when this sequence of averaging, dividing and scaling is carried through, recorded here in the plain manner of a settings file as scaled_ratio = 1.65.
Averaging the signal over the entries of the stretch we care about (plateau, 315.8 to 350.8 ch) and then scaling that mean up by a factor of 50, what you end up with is 636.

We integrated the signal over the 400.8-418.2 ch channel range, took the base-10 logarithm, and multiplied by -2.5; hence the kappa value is -6.10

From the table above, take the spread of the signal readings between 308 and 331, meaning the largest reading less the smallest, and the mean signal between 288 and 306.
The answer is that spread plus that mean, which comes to 14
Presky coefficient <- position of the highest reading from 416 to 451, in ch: 417.0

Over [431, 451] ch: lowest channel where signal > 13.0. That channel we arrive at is 432.0 ch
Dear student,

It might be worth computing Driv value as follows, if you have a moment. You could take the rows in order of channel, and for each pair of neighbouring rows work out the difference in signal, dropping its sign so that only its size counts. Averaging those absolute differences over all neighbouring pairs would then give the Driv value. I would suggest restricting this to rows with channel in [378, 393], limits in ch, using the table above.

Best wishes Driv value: 0.39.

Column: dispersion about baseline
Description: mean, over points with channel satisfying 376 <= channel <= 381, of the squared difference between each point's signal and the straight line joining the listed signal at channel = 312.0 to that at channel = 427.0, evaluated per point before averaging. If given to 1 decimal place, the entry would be 0.1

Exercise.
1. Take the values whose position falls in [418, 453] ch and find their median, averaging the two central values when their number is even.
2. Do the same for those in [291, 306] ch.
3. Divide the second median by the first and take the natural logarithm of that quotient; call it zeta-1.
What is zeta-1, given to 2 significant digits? -0.11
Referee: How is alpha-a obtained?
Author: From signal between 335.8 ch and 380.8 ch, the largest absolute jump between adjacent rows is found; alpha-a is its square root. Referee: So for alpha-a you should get 1.10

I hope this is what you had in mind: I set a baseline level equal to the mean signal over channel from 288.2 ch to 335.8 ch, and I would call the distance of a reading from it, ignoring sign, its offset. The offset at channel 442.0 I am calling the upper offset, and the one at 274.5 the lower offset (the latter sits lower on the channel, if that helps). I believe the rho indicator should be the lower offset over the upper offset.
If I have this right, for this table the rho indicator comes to 0.7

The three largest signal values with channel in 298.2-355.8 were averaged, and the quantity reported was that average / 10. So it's 1.32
